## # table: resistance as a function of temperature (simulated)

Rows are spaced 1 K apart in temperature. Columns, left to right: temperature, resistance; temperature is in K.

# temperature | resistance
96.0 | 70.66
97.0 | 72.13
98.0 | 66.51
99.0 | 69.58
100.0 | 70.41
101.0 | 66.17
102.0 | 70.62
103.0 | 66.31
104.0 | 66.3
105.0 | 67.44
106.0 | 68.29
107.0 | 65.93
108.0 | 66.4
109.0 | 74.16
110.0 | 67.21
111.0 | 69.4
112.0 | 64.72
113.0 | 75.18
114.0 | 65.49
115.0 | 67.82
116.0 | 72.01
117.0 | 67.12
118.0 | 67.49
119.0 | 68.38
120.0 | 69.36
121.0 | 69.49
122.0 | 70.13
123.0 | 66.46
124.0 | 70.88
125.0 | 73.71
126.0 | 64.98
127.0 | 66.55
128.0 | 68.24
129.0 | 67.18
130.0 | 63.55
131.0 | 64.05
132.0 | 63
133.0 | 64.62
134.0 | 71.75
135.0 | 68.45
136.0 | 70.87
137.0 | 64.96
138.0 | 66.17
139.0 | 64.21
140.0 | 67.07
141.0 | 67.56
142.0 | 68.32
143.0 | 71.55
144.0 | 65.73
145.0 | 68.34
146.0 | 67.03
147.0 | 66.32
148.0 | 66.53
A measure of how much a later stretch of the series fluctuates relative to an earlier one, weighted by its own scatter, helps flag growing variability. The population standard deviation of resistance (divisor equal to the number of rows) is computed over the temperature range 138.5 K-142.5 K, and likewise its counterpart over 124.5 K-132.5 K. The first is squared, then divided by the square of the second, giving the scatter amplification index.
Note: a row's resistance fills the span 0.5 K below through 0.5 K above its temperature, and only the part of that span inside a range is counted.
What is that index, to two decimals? 0.23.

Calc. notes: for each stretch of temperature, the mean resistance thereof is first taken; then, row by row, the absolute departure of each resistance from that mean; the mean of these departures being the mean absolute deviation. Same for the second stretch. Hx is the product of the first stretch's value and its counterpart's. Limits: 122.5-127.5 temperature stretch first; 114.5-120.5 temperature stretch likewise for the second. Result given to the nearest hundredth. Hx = 4.01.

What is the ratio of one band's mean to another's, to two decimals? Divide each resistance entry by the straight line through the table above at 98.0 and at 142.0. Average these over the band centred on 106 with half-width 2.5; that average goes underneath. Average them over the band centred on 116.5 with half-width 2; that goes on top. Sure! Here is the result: 1.02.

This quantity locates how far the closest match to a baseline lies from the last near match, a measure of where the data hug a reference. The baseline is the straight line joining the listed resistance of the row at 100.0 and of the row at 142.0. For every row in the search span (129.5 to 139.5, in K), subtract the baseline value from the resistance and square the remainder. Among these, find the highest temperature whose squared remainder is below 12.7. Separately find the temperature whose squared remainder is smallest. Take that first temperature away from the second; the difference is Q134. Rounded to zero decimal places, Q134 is -3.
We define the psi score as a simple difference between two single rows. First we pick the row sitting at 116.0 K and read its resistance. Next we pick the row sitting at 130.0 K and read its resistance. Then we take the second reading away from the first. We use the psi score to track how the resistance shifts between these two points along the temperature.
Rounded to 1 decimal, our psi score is 8.5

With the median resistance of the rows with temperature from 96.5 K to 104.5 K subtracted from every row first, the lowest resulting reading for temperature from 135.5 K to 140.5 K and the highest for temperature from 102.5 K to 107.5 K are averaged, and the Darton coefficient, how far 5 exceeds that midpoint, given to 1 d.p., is 6.8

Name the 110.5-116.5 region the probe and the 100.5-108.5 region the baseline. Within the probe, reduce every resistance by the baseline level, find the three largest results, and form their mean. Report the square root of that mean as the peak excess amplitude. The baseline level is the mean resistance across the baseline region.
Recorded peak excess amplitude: 2.2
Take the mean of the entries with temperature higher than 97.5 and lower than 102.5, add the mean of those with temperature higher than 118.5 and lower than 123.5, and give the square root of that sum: 11.7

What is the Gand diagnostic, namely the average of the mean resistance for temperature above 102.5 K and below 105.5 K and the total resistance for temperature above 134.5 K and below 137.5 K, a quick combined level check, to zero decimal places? 135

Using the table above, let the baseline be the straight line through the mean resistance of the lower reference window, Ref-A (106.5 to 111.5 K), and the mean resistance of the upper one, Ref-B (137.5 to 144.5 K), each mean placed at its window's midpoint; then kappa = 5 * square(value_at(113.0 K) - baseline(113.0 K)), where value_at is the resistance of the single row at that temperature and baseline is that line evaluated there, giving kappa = 227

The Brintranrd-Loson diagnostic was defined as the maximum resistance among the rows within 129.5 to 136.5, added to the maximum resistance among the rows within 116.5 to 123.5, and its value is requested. 142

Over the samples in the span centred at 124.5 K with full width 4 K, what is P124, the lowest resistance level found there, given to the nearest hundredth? 64.98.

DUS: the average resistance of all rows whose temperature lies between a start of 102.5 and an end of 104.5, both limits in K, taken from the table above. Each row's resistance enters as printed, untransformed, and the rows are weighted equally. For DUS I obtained 66.3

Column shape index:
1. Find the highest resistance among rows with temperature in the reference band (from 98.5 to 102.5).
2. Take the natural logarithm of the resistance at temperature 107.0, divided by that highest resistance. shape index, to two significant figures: -0.069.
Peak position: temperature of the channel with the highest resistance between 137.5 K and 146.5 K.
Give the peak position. 143.0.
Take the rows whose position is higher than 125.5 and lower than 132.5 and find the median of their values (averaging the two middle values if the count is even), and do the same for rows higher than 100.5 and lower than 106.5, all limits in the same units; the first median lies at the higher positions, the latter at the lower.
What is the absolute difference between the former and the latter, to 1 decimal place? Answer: 1.9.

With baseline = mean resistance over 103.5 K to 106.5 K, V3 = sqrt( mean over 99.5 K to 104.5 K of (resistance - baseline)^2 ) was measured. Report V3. 2.2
